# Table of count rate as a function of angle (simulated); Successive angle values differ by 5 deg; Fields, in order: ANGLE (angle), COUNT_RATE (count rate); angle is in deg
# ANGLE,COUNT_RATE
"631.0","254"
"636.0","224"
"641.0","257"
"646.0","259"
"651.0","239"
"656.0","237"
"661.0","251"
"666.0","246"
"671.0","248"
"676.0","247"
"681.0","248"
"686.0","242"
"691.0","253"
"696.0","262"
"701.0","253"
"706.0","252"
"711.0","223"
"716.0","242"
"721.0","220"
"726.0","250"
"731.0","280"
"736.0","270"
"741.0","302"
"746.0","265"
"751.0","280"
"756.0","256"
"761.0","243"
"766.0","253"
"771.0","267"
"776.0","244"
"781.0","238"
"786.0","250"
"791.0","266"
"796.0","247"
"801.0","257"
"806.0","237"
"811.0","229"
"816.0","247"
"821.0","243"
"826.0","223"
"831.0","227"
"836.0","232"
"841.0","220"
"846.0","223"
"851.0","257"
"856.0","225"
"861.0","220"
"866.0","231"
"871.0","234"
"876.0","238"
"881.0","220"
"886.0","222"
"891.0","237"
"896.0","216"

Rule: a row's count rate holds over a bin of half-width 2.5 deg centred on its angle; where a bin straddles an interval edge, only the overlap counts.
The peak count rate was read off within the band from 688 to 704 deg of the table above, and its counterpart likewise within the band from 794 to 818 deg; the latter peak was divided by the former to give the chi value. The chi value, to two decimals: 0.98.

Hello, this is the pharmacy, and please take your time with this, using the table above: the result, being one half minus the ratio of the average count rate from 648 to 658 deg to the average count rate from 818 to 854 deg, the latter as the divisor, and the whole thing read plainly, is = -0.53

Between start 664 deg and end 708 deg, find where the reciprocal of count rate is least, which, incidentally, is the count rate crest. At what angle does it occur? 696.0 deg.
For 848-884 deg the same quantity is 851.0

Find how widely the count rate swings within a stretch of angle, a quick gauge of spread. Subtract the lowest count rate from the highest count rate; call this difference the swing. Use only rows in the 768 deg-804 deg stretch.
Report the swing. 29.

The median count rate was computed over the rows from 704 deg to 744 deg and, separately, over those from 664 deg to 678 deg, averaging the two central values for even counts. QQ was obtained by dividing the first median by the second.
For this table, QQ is 1.02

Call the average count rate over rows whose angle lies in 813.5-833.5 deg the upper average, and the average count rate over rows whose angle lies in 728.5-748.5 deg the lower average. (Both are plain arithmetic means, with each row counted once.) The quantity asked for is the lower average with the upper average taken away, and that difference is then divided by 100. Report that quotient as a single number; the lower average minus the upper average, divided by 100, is 0.44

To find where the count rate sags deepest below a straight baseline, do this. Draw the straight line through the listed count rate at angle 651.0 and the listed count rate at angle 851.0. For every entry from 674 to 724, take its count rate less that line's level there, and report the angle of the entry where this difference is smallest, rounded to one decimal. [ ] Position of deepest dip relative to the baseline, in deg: 721.0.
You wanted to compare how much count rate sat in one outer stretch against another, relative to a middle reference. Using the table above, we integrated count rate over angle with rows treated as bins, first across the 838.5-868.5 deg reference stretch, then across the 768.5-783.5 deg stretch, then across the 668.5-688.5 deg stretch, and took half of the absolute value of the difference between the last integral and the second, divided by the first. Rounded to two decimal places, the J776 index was 0.09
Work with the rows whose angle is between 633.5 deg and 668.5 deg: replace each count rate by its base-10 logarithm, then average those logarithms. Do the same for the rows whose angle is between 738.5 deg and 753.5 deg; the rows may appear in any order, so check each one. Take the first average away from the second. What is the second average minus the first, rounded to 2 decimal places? 0.06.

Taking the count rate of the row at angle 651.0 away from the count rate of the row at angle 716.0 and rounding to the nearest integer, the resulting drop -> 3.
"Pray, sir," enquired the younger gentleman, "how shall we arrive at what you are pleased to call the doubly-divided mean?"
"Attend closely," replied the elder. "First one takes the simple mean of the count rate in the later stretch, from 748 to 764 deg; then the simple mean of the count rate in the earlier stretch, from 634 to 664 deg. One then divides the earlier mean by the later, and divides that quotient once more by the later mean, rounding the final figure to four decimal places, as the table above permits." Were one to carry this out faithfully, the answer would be 0.0036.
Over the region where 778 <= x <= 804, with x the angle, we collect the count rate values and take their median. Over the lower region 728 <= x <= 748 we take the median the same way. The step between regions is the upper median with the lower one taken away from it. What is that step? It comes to -25.0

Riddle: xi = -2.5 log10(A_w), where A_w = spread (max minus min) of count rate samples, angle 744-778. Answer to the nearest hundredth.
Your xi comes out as -3.92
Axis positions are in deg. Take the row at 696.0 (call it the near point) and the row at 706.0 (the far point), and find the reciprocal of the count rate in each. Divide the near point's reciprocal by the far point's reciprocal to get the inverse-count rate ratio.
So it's 0.96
